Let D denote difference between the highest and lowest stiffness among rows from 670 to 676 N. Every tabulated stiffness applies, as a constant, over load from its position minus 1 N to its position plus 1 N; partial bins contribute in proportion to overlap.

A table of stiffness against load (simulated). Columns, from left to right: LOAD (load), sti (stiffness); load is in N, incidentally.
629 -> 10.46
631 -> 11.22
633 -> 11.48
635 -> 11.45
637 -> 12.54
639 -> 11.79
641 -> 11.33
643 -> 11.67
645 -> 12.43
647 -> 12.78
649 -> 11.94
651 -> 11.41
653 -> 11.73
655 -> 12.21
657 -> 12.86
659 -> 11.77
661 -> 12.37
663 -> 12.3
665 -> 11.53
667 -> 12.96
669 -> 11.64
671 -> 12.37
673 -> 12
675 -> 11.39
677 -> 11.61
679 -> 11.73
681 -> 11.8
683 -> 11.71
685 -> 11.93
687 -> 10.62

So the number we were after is 1.0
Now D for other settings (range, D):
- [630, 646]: 1.3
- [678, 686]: 0.2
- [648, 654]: 0.5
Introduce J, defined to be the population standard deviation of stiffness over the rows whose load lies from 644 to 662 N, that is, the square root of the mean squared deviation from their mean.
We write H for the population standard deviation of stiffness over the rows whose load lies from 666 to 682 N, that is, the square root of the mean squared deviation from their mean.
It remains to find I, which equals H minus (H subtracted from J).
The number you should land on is 0.48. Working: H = 0.47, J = 0.464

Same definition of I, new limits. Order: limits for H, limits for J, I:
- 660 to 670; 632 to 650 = 0.55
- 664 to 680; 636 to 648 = 0.46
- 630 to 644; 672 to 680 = 0.60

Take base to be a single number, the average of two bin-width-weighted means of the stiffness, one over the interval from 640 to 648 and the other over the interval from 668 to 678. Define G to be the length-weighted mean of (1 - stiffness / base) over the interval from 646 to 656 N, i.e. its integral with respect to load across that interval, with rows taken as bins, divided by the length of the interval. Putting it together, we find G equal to -0.01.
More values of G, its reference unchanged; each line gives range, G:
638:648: -0.01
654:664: -0.03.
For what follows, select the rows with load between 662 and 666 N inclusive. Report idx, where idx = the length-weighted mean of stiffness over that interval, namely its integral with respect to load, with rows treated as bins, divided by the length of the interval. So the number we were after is 11.9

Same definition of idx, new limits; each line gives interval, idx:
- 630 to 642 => 11.6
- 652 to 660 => 12.1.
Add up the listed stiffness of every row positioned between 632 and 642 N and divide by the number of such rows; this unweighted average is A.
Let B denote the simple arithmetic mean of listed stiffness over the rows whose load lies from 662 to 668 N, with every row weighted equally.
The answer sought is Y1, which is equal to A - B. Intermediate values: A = 11.7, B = 12.3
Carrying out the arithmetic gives -0.5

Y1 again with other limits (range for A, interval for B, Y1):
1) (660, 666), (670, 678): 0.2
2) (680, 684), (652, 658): -0.5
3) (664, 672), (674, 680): 0.5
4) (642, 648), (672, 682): 0.6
